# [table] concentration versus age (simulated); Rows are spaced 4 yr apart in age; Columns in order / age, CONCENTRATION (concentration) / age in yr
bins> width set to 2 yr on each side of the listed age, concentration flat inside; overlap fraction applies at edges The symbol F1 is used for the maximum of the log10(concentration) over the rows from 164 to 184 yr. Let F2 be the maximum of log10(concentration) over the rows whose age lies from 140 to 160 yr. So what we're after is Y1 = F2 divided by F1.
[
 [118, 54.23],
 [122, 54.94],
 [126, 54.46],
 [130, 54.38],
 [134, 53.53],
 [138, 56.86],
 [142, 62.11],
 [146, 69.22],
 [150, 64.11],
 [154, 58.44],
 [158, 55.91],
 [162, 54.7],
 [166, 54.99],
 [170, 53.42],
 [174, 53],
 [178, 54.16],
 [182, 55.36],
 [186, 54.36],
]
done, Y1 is 1.06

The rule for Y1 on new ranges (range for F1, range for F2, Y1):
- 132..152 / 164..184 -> 0.95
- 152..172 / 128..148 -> 1.04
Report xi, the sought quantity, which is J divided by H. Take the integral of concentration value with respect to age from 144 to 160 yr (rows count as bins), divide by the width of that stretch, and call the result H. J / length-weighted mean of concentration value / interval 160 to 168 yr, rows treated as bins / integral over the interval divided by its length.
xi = 0.886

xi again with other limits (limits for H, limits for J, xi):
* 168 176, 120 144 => 1.053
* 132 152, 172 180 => 0.876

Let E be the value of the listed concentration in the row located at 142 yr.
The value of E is 62.11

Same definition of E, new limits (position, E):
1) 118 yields 54.23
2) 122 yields 54.94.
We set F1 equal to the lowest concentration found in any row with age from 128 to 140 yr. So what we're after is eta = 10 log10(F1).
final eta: 17.3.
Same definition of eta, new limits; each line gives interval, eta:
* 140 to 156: 17.7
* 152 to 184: 17.2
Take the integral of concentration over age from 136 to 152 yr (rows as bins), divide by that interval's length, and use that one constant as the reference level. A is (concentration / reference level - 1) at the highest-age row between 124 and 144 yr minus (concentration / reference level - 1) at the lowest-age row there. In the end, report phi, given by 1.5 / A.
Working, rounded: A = 0.12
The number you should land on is 12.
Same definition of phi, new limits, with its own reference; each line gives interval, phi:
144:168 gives -7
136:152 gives 13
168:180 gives 128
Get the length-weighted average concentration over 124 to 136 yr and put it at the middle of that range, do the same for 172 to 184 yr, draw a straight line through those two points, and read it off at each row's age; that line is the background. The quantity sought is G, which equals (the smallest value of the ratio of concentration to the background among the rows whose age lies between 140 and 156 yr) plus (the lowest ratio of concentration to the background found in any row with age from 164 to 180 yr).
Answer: 2.06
